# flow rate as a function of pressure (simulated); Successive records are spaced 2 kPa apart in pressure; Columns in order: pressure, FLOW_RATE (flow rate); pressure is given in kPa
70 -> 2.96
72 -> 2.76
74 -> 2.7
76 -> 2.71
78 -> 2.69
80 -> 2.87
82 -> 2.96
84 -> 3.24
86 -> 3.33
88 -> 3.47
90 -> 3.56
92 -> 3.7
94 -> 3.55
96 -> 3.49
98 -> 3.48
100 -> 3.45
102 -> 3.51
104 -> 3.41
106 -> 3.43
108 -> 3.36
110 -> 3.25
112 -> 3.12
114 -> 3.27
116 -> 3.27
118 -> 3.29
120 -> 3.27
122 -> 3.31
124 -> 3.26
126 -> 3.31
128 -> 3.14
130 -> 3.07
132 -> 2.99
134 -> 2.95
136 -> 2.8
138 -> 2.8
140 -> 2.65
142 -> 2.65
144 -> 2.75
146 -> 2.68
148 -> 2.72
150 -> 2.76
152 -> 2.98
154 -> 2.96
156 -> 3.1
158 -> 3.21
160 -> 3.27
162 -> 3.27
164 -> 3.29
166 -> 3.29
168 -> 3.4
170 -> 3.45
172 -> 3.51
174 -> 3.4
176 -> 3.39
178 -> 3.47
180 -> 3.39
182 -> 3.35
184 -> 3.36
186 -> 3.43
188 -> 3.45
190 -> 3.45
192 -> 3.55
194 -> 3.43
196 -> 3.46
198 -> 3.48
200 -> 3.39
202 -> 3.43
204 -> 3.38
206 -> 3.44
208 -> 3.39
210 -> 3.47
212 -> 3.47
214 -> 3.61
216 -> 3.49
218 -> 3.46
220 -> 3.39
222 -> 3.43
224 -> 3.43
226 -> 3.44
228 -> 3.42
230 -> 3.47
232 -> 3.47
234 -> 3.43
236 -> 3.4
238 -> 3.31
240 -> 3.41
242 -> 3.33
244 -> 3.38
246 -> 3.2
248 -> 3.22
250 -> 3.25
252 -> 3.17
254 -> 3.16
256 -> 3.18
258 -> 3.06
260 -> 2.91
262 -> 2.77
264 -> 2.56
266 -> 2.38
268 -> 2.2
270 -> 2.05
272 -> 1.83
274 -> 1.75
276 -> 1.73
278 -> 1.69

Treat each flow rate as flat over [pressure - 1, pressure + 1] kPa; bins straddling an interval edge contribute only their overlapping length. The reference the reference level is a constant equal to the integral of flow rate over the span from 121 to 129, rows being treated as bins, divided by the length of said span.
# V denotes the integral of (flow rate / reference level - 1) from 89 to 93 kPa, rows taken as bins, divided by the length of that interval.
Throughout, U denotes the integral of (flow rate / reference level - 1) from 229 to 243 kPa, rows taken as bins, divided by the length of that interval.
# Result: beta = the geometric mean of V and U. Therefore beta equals 0.07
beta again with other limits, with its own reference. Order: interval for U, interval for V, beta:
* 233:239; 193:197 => 0.05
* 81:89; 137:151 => 0.02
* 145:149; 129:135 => 0.11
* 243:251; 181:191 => 0.01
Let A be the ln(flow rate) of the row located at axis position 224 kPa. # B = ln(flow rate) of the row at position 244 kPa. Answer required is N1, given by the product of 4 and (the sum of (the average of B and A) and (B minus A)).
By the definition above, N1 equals 4.84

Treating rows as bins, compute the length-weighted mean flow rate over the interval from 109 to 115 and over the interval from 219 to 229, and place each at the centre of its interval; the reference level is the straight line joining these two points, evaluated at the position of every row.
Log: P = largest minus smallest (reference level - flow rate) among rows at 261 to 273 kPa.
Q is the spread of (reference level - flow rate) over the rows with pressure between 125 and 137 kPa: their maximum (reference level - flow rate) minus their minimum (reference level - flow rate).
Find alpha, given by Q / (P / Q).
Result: 0.3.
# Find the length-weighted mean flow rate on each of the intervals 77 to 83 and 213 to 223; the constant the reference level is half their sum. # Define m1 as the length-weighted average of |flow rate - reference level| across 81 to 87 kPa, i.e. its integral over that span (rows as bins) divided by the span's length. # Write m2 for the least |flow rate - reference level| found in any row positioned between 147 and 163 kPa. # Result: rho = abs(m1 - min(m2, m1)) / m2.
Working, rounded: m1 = 0.15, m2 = 0.05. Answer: 1.9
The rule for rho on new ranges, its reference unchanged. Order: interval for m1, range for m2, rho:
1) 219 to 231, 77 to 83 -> 0.4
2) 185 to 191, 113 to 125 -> 1.8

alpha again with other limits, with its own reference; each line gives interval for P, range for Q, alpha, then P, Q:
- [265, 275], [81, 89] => 0.4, 0.6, 0.50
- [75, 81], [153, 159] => 0.3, 0.2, 0.24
